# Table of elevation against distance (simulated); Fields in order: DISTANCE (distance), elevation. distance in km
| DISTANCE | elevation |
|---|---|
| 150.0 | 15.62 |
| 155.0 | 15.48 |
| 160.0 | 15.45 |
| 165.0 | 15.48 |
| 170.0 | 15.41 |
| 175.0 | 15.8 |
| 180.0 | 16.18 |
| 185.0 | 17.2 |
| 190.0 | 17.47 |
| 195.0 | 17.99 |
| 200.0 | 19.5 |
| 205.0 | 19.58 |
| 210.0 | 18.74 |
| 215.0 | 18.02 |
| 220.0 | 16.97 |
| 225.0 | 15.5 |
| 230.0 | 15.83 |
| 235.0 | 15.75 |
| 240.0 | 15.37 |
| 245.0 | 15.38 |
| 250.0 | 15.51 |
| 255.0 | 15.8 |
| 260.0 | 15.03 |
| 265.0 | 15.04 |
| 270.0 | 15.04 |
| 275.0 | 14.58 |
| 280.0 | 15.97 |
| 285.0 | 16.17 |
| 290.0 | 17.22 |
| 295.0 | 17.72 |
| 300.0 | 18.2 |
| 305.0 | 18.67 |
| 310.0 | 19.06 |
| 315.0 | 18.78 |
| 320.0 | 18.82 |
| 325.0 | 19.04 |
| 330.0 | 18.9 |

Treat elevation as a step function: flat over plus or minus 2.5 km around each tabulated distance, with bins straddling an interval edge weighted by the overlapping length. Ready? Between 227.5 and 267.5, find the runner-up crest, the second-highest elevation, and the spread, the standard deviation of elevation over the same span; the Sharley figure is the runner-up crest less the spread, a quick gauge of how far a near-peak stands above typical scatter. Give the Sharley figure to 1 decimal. 15.5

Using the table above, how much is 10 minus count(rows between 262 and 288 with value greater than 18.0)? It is 10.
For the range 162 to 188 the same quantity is 10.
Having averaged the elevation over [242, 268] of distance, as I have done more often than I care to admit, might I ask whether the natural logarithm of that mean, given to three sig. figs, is 2.73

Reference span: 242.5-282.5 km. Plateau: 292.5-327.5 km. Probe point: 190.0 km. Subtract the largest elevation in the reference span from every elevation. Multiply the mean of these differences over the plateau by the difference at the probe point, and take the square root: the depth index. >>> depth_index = 2.0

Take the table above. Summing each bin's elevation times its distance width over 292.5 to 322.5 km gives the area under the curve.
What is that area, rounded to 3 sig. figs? 556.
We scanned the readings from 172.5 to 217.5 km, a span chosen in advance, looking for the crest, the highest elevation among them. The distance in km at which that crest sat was 205.0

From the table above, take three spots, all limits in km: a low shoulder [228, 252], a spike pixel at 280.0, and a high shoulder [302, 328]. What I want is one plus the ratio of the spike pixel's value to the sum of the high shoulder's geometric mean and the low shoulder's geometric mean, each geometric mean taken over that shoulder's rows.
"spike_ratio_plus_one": 1.46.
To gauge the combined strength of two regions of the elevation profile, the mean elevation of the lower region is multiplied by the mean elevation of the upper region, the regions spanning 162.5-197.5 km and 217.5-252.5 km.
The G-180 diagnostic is 260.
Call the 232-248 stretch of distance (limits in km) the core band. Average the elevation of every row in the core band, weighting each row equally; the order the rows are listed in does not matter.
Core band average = 15.5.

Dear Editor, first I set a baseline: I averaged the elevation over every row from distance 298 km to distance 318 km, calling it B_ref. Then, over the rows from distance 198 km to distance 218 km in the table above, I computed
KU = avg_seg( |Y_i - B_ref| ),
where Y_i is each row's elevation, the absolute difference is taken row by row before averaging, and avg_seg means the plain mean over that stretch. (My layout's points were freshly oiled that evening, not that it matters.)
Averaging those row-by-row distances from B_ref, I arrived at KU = 0.6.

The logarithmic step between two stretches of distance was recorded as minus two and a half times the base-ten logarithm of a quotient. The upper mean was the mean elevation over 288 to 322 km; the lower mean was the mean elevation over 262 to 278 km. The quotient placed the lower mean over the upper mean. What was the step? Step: 0.23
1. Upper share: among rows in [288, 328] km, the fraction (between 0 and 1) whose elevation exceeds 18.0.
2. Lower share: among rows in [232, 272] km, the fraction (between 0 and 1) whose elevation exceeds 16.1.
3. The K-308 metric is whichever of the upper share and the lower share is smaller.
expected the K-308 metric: 0.0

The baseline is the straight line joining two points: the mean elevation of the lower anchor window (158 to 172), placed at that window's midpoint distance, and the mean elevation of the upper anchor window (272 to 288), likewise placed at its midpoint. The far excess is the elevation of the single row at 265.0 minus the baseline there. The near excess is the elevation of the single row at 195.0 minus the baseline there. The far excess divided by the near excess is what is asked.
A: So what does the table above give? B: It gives 0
